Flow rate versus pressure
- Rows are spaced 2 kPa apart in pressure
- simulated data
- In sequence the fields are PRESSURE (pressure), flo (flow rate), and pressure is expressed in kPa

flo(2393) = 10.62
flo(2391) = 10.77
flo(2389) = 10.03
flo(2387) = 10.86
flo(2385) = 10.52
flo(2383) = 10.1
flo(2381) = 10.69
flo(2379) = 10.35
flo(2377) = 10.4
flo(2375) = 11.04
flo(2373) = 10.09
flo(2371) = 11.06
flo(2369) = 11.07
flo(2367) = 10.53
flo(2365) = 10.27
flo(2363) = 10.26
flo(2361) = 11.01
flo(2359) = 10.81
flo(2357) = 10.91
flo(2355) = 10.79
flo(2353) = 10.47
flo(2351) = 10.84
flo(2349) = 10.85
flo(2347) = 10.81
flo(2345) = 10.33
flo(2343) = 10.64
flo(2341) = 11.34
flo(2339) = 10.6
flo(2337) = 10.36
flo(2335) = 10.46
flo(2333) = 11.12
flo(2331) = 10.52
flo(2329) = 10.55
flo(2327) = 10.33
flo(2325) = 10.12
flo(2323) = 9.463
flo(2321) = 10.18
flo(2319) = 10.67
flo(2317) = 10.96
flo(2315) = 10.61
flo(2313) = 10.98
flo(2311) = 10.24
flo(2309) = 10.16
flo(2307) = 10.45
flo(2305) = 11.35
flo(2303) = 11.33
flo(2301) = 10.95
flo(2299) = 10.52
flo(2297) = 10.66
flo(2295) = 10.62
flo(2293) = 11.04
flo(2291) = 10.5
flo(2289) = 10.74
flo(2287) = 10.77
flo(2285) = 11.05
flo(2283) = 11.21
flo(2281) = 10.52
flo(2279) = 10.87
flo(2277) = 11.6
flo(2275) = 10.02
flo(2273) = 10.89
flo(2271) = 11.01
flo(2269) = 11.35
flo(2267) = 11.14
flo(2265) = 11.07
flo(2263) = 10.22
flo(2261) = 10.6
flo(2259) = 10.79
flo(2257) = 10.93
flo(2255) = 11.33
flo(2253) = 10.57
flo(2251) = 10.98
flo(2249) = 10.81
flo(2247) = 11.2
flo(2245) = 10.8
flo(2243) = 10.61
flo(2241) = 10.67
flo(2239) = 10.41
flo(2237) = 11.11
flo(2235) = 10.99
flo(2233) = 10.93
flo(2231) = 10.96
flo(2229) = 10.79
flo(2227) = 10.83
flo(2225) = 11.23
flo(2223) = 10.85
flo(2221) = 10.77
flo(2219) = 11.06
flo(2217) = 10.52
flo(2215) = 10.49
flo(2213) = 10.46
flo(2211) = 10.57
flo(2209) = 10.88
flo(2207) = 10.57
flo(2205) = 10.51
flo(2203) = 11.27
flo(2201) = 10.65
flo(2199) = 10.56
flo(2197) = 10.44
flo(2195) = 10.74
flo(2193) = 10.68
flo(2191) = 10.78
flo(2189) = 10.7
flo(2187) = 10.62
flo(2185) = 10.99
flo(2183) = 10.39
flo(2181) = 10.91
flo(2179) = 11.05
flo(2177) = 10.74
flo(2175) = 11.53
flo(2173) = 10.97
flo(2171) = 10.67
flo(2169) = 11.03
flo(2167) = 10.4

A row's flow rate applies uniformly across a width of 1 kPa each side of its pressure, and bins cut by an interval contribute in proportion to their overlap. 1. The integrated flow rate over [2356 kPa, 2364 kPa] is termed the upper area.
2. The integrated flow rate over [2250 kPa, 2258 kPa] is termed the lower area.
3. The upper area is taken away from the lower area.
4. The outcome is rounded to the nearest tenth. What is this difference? 1.6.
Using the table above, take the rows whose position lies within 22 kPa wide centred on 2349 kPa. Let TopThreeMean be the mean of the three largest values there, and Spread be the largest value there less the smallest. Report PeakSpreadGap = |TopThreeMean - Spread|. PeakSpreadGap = 10.0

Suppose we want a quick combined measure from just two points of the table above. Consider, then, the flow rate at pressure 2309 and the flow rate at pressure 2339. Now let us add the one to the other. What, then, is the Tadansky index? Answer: 20.76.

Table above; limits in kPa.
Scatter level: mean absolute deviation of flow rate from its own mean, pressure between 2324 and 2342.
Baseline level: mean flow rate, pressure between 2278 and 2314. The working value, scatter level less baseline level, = -10.50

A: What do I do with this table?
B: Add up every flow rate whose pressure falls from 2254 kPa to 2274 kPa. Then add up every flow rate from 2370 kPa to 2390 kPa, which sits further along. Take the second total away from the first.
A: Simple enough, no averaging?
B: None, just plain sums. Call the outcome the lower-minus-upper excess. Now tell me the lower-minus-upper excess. 4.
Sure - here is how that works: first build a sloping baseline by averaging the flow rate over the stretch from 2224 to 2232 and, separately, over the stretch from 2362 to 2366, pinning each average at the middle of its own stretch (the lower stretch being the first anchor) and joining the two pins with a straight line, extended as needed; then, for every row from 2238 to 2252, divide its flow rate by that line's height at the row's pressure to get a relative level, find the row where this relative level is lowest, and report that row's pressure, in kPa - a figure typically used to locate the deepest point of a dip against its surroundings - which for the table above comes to 2239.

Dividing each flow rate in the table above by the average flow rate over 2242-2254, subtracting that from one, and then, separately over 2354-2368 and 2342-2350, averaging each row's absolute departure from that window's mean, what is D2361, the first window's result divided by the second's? 1.5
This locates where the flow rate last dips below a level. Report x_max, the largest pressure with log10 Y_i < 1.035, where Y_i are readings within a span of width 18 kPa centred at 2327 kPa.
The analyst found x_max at 2335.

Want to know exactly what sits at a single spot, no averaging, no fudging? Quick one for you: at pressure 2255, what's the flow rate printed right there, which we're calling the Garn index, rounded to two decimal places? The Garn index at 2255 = 11.33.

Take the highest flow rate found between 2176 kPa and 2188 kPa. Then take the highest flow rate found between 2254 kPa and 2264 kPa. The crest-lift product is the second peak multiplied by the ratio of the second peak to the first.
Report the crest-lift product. 11.6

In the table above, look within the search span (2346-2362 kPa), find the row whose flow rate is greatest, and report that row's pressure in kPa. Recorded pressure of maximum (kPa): 2361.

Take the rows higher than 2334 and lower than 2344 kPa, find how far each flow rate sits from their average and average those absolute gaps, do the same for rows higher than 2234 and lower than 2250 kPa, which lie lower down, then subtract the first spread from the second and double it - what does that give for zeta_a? -0.1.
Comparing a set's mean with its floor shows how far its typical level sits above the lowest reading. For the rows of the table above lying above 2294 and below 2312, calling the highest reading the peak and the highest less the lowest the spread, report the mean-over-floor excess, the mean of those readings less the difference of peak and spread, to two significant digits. 0.54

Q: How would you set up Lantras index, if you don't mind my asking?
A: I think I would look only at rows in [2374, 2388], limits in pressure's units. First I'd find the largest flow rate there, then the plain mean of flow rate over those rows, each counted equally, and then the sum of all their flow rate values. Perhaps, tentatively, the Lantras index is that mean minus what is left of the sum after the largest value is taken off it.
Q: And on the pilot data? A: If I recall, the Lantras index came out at -52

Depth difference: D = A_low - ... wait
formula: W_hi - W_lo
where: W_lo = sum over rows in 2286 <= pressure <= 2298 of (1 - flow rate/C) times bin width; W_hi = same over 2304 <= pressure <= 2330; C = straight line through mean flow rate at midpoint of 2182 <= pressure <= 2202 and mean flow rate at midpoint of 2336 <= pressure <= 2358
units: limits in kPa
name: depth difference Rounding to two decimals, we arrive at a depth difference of 0.62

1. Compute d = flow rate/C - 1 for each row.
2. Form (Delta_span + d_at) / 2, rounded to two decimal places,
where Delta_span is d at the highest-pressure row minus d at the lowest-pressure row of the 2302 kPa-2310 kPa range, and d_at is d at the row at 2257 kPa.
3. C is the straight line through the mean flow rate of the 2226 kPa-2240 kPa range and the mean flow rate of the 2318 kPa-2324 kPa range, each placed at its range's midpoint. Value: -0.04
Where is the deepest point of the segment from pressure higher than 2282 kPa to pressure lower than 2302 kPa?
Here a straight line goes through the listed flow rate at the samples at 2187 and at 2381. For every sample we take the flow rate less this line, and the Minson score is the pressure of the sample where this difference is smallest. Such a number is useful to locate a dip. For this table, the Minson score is 2291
